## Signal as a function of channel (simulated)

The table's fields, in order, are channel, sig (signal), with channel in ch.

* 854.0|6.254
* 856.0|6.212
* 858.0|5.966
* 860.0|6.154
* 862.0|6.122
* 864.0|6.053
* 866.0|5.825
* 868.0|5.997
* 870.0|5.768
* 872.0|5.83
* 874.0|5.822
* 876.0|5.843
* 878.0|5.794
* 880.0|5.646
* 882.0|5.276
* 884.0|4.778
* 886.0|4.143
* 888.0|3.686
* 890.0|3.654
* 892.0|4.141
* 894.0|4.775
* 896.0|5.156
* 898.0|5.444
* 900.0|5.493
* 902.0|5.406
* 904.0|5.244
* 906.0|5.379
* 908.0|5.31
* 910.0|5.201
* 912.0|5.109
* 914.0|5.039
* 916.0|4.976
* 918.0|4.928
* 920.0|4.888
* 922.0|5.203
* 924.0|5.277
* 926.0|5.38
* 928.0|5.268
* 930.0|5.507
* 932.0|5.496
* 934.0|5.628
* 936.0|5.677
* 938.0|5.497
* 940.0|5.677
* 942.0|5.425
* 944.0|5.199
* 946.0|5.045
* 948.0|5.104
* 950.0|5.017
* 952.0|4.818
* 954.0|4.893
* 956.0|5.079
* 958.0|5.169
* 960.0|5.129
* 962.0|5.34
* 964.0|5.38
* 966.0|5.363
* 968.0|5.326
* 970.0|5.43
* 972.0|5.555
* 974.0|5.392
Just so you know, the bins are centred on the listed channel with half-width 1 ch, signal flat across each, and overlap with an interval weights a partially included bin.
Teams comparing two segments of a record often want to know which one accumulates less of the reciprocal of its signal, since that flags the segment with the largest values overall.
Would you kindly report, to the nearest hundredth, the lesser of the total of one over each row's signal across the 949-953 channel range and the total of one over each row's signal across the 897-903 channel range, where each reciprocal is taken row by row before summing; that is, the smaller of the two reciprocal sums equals 0.41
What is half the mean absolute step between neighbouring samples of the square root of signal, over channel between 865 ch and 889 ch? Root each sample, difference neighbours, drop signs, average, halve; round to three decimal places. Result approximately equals 0.027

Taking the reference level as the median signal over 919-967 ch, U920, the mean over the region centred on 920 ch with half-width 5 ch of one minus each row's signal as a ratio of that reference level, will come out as 0.04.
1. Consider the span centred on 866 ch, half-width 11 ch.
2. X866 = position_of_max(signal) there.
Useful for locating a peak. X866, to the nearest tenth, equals 856.0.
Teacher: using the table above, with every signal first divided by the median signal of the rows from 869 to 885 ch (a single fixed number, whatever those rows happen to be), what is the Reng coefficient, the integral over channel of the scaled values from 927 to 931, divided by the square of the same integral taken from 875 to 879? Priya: 0.23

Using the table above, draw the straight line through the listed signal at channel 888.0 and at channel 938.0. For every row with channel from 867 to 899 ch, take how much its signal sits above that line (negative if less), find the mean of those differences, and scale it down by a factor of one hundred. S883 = 0.016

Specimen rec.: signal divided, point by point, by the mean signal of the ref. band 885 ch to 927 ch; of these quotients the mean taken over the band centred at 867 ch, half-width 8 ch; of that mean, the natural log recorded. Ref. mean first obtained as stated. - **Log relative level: 0.18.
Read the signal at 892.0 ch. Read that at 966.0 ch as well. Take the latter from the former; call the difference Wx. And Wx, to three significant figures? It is -1.22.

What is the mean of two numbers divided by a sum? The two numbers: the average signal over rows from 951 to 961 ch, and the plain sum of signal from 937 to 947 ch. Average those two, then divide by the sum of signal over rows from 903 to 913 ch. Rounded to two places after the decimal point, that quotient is 0.61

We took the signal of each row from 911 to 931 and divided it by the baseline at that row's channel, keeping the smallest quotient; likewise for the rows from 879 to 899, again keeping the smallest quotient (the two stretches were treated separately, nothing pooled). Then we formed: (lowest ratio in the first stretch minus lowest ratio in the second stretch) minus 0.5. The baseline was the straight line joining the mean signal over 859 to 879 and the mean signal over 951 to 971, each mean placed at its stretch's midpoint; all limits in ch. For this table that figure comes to -0.249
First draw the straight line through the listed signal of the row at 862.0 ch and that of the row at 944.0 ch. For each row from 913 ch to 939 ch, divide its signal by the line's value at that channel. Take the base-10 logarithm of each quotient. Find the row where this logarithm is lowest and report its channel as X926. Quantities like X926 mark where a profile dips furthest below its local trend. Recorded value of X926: 920.0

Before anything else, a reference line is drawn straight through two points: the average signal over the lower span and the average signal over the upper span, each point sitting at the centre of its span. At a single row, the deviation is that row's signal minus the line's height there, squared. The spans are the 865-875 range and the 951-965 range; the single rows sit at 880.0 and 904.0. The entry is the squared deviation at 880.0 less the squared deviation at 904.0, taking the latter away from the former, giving -0.09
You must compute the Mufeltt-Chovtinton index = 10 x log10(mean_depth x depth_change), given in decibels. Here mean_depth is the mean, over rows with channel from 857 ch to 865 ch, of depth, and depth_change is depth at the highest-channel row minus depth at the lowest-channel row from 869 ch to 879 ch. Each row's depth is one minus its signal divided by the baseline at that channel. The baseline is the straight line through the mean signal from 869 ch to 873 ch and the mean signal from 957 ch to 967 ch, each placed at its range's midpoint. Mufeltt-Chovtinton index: -33.4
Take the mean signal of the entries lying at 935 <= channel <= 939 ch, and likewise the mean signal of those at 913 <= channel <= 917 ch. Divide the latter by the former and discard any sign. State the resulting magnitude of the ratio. 0.90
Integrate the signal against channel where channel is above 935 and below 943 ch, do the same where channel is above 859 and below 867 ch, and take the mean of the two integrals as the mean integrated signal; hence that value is 46.4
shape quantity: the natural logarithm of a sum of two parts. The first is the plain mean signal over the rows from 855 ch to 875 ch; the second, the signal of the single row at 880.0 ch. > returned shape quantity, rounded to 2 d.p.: 2.45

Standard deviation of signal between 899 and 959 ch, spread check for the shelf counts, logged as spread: 0.24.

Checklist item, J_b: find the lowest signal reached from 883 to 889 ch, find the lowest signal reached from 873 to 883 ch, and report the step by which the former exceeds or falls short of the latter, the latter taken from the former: -1.6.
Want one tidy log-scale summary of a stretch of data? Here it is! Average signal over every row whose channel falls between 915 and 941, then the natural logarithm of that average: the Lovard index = 1.67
